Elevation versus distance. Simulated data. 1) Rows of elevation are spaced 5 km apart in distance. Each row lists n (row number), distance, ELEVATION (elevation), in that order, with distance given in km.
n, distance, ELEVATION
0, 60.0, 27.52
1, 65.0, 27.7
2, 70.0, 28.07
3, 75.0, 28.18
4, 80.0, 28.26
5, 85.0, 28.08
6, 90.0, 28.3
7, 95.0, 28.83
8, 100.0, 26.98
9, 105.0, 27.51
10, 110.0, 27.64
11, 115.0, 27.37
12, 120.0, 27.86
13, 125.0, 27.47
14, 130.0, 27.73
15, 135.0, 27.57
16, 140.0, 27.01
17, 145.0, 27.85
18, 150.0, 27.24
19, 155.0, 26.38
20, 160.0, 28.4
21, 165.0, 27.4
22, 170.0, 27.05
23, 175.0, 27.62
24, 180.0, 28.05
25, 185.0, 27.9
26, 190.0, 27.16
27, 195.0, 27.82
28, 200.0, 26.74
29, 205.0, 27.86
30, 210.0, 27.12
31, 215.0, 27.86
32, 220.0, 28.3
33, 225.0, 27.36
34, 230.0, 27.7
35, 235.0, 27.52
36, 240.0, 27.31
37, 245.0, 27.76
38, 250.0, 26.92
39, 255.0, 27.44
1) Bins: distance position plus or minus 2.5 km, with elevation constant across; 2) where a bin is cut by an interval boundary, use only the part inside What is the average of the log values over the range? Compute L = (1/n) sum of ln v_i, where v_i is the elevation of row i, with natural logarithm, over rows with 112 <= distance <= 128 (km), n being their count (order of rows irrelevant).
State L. 3.32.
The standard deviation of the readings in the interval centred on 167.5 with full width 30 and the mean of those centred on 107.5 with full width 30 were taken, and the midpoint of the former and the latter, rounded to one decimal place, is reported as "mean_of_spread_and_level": 14.2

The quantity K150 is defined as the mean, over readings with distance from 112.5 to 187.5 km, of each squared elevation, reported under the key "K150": 758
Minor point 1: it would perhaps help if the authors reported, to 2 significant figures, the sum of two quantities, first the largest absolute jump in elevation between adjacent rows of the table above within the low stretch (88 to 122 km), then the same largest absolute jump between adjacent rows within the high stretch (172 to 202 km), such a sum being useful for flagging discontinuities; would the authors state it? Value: 2.9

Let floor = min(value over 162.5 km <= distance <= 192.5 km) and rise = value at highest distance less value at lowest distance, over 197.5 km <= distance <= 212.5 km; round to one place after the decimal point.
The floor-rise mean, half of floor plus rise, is 13.7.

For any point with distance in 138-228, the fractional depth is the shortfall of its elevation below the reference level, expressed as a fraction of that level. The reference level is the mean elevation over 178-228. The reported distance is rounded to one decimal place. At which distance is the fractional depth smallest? 160.0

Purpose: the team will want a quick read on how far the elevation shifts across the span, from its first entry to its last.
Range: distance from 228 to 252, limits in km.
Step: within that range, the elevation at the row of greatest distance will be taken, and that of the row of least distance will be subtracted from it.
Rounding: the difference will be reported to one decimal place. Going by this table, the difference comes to -0.8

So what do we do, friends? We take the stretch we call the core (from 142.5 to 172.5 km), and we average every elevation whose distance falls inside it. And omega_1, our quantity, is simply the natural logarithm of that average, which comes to 3.31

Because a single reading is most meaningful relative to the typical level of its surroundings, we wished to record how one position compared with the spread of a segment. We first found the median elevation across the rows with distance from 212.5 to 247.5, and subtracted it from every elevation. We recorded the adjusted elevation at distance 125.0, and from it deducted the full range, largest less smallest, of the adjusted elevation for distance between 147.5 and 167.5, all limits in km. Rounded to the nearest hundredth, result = -2.25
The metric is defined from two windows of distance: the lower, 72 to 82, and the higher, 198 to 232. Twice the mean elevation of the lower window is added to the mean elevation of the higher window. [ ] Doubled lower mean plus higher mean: 84.0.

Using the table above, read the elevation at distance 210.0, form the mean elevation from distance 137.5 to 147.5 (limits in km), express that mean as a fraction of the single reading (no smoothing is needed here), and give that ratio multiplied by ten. 10.1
